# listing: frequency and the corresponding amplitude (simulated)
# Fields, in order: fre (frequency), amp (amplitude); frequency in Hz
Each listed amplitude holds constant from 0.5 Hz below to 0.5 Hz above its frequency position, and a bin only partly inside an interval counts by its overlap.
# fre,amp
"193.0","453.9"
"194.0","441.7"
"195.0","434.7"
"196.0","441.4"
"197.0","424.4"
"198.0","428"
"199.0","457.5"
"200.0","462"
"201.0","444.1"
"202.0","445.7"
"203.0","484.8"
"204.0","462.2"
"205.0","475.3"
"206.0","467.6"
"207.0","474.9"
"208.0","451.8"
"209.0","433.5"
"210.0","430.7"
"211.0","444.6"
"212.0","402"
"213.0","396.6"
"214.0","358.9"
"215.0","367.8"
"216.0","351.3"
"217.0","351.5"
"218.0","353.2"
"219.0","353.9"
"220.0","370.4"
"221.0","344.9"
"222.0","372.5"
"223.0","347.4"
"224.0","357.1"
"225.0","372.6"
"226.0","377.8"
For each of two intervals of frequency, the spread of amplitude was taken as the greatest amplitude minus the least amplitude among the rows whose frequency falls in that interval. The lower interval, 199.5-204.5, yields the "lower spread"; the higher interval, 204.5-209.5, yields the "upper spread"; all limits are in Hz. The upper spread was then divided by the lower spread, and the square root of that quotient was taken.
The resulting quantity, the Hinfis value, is 1.0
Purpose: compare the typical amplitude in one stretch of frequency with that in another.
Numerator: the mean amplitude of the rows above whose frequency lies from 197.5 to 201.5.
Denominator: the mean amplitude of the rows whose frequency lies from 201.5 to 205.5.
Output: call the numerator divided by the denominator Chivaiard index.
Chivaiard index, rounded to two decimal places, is 0.96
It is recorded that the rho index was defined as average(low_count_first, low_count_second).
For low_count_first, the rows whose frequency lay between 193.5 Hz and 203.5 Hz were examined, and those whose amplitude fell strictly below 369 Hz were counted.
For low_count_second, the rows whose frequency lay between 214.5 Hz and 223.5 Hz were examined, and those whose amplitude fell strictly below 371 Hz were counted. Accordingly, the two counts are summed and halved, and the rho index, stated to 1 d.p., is 4.0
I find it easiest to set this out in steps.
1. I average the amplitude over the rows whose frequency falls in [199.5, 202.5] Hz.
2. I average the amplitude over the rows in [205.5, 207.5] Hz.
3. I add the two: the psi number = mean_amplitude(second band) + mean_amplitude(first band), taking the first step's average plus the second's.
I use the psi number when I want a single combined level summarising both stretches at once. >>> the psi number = 922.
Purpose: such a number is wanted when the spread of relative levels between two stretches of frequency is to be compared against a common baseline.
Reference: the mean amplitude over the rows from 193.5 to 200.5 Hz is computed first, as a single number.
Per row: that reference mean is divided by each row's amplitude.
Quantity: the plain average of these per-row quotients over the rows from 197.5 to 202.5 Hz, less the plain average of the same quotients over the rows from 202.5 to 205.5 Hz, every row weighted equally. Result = 0.056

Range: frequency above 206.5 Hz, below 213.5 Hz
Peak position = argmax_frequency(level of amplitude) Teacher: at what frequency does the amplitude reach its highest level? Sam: 207.0 Hz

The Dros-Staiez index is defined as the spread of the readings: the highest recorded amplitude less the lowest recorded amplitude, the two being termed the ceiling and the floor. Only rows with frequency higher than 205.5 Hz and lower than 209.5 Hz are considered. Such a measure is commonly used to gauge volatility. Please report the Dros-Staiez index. 41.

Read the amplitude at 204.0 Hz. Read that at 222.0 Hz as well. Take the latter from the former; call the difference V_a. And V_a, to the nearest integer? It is 90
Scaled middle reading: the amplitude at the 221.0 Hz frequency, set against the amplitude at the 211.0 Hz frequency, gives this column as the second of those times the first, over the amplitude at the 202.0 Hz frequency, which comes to 344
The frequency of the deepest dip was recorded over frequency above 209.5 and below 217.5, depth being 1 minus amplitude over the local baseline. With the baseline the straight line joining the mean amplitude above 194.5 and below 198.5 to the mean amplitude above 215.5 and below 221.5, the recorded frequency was 216.0 Hz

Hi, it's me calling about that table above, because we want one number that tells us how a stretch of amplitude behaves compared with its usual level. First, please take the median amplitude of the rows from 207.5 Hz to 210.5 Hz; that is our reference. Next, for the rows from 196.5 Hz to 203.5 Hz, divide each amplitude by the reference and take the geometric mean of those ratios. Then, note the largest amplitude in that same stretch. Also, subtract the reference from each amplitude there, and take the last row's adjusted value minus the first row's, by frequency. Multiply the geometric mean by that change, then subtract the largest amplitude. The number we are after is -422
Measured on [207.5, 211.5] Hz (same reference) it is -459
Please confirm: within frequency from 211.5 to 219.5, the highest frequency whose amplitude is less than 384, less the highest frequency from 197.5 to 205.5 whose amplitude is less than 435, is 21 Hz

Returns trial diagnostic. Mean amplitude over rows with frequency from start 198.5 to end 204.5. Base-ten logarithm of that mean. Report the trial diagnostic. 2.66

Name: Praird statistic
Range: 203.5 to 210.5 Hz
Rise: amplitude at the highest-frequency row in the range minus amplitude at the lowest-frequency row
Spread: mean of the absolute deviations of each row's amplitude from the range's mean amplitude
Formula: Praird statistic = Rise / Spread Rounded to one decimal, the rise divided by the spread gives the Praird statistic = -2.1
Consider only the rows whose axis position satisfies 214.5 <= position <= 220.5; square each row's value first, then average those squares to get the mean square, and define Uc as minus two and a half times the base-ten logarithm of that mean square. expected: -12.8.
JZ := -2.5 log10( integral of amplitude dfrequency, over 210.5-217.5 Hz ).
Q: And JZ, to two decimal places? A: -8.57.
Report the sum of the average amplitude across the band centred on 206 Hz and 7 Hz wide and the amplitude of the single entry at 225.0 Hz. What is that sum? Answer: 837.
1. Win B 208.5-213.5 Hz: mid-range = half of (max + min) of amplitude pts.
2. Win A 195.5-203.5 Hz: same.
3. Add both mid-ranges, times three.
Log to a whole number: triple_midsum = 2626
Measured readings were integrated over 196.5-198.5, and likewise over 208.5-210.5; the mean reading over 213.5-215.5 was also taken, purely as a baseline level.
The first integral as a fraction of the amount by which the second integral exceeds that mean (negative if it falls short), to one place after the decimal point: 1.7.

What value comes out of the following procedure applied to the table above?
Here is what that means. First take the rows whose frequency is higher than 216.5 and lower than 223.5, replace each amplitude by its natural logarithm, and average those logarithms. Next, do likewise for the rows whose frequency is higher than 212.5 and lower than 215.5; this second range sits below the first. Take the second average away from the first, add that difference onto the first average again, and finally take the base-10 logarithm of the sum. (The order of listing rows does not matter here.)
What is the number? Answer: 0.765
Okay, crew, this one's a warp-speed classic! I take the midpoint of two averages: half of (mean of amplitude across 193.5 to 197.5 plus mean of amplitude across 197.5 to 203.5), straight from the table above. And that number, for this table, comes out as 445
